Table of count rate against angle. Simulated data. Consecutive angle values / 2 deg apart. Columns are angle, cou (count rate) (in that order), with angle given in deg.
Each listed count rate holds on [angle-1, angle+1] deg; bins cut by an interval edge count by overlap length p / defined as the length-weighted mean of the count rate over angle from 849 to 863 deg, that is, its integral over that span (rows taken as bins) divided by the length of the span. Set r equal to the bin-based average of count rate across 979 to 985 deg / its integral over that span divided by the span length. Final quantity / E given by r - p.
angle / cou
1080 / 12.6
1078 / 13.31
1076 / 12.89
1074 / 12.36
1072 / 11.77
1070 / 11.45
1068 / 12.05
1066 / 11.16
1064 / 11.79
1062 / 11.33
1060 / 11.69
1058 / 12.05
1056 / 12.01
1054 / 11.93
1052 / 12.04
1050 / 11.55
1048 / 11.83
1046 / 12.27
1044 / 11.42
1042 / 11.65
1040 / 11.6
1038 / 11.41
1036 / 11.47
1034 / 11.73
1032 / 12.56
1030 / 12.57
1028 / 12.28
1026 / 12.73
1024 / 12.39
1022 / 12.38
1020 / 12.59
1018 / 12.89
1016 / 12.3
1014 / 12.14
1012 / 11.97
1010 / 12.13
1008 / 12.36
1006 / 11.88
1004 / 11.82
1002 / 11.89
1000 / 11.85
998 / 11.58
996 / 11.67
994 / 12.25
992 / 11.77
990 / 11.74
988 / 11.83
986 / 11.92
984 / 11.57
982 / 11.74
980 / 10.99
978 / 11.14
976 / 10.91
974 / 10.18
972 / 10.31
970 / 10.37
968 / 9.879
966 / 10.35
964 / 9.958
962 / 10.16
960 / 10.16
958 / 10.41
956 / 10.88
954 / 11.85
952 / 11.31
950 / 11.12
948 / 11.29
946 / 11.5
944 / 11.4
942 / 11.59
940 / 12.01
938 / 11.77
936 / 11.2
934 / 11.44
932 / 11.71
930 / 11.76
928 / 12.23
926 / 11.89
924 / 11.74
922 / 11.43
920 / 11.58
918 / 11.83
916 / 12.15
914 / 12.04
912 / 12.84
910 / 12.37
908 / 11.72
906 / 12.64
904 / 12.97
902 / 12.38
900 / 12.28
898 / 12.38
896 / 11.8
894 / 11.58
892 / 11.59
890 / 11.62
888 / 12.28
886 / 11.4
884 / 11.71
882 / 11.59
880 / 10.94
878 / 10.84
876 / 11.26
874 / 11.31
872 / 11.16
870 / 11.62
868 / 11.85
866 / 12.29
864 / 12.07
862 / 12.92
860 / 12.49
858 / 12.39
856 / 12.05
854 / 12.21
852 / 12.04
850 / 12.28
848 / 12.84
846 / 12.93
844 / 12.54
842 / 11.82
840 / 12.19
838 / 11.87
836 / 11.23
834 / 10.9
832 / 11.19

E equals -0.9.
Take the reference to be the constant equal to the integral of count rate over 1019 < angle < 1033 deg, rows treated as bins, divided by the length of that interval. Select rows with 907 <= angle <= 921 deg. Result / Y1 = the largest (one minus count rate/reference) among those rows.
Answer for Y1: 0.074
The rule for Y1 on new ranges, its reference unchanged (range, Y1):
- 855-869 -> 0.052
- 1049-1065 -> 0.094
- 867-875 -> 0.107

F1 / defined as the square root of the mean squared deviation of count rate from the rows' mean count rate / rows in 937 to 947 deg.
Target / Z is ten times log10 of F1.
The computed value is -6.7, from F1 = 0.22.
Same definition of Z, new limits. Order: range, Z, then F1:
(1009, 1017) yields -9.3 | 0.12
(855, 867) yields -5.3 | 0.29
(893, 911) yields -3.7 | 0.43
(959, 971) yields -7.4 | 0.18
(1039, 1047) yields -4.9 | 0.32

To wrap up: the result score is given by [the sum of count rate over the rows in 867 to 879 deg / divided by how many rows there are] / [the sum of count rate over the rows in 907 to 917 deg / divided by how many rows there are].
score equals 0.928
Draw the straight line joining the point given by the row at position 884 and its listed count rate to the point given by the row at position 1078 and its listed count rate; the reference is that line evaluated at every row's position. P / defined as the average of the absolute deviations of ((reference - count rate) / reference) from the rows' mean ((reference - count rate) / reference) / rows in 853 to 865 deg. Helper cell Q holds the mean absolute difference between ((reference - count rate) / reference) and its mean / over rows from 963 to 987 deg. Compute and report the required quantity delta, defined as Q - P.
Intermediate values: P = 0.021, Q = 0.0448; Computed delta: 0.024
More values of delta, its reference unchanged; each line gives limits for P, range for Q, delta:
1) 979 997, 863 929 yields 0.017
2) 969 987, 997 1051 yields -0.009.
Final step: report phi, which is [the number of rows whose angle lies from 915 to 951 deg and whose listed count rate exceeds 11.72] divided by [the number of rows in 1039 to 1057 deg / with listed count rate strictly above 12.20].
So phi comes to 8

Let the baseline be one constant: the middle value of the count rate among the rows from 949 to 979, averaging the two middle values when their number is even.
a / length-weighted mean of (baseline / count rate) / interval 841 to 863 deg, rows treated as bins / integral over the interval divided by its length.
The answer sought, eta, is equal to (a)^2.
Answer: 0.699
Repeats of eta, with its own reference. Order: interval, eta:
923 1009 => 0.843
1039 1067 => 0.782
